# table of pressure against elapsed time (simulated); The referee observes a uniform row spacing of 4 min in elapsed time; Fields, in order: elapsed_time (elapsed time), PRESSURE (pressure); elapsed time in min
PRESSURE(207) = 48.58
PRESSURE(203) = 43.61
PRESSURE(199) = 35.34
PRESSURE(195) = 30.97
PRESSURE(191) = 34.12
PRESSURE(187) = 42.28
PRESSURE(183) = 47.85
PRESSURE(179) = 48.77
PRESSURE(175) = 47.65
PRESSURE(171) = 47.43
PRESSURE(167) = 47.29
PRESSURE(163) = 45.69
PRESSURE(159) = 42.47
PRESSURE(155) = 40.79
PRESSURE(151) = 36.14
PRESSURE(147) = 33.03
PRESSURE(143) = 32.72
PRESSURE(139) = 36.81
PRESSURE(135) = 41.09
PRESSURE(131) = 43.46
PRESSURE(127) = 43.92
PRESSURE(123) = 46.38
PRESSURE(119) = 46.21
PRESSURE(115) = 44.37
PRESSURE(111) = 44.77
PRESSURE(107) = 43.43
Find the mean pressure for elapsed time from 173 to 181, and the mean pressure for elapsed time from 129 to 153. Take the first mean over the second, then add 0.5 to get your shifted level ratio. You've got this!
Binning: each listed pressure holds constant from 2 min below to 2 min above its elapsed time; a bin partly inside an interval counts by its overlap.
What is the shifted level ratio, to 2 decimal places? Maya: 1.80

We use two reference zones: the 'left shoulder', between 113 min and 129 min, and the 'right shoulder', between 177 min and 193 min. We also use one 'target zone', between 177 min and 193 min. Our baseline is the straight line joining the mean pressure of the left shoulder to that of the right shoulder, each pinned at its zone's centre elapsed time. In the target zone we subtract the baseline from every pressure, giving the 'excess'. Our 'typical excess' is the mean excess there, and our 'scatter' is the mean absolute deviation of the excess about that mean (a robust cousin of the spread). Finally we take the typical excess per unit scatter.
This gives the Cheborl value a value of 0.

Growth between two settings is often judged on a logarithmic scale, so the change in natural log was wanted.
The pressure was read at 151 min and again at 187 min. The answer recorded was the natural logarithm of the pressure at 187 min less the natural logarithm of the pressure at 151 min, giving 0.2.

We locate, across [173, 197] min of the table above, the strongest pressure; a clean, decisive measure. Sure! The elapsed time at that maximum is 179 min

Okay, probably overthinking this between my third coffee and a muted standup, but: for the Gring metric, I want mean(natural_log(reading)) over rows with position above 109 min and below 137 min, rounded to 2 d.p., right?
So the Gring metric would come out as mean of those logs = 3.79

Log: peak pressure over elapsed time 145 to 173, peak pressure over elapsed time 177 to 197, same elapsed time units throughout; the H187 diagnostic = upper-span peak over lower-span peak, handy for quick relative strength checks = 1.03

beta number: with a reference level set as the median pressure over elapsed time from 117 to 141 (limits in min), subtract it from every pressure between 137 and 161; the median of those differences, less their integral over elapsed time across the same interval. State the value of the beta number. 154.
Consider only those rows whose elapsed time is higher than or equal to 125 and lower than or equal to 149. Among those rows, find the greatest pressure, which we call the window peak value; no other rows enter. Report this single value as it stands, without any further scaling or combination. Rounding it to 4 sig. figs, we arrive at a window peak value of 43.92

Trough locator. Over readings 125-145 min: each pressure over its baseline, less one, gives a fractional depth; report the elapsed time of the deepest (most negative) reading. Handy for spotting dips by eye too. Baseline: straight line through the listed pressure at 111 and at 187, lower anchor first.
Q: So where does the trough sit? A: 143 min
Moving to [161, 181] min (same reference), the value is 163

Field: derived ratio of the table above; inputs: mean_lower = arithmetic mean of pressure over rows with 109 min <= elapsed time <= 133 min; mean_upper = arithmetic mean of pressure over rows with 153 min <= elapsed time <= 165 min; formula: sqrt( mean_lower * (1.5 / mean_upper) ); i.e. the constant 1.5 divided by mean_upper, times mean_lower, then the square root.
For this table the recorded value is 1.25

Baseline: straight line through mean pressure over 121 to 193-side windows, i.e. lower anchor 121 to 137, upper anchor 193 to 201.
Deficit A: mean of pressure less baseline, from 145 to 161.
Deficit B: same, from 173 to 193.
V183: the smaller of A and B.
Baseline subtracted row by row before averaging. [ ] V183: -2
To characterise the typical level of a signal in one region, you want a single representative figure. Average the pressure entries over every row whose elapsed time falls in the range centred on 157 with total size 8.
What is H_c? 42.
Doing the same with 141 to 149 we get 33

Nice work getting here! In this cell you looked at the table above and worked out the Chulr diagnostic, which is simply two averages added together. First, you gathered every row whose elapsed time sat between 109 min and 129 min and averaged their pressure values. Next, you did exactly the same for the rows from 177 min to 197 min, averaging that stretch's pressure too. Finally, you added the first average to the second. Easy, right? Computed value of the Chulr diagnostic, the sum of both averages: 86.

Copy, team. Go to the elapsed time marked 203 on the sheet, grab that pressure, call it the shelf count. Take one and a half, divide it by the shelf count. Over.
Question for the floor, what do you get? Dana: 0.0344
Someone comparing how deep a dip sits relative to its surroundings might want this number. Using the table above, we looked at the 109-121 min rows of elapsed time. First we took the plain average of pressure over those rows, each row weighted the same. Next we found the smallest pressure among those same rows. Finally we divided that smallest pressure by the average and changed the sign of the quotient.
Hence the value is -0.983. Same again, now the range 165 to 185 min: -0.989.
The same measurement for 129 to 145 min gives -0.849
